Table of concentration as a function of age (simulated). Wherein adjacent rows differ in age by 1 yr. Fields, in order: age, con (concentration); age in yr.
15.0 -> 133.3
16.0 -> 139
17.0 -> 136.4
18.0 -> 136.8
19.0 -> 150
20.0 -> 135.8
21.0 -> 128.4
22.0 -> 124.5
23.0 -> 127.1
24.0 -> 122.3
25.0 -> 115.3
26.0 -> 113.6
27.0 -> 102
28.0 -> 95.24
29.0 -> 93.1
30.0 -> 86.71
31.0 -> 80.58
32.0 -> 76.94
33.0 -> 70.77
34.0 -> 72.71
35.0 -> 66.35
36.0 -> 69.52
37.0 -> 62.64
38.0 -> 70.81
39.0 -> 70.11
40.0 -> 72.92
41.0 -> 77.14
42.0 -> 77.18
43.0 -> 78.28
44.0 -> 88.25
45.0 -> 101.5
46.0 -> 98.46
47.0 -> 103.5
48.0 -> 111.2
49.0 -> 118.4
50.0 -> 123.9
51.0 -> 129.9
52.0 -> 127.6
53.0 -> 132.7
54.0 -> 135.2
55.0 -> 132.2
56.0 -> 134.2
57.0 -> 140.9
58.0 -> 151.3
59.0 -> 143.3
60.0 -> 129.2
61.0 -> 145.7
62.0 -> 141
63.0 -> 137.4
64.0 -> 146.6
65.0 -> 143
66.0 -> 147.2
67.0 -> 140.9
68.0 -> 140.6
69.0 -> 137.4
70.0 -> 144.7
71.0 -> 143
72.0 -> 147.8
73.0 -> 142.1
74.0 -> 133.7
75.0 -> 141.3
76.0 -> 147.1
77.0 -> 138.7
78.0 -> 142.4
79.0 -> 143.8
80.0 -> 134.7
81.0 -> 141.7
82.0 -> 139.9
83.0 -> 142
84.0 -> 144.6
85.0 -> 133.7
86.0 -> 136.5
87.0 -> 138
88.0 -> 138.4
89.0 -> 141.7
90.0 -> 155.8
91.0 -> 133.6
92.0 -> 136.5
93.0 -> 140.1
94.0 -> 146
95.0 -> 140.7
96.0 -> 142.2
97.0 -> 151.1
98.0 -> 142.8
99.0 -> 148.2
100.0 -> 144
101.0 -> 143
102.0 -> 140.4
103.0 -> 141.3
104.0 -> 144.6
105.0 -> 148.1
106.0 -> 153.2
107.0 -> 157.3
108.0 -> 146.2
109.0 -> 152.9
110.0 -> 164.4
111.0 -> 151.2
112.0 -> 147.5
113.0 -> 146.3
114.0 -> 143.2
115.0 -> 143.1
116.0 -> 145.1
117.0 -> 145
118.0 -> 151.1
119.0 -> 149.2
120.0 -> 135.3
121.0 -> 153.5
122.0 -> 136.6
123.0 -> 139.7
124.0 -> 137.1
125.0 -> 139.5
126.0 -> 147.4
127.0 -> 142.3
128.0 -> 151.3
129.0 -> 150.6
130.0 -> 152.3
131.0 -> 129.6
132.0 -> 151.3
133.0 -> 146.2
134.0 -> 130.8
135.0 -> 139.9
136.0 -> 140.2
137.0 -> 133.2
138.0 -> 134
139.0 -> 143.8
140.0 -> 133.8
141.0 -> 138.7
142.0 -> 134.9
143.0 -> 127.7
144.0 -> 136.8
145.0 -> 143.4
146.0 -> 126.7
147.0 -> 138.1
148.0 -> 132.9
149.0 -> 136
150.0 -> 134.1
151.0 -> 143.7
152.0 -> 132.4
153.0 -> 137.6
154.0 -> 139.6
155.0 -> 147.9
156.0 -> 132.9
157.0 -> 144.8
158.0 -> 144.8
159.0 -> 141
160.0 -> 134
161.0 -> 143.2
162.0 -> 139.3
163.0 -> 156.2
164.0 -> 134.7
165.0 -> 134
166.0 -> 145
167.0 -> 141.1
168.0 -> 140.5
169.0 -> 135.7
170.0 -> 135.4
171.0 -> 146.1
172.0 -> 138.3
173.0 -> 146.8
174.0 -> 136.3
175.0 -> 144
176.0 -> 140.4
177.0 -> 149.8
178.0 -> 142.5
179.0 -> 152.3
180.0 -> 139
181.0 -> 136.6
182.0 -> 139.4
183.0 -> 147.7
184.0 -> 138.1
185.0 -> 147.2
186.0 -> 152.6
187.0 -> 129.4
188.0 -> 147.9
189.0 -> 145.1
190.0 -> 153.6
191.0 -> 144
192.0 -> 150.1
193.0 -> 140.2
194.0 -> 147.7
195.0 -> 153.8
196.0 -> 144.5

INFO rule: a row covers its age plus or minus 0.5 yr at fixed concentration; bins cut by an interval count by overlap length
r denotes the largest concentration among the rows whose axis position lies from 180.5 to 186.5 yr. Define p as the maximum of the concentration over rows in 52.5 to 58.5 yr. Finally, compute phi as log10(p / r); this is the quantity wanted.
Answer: -0.004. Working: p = 151.3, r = 152.6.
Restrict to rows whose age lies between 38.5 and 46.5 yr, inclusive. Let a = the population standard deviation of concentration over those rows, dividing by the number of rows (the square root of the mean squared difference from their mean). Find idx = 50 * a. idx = 550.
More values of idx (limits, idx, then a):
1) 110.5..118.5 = 149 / 3.0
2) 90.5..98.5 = 253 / 5.1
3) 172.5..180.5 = 256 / 5.1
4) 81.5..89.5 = 161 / 3.2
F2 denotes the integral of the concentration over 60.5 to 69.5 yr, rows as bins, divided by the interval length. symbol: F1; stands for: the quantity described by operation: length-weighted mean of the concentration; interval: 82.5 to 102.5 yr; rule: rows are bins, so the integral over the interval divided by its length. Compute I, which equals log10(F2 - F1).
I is -0.6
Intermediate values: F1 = 142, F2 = 142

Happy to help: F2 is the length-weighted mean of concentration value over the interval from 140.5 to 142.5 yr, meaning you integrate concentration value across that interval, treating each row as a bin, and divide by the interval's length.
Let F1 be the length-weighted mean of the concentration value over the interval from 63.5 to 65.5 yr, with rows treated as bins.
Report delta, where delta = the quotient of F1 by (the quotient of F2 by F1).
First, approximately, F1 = 145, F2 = 137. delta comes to 153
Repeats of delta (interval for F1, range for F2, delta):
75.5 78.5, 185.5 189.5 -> 142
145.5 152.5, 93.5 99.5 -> 125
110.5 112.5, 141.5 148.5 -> 166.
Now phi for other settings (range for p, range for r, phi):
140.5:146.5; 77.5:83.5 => -0.001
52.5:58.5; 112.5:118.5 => 0.001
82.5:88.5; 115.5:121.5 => -0.026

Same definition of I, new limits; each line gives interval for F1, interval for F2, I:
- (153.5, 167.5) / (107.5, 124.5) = 0.7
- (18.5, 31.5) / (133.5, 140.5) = 1.4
